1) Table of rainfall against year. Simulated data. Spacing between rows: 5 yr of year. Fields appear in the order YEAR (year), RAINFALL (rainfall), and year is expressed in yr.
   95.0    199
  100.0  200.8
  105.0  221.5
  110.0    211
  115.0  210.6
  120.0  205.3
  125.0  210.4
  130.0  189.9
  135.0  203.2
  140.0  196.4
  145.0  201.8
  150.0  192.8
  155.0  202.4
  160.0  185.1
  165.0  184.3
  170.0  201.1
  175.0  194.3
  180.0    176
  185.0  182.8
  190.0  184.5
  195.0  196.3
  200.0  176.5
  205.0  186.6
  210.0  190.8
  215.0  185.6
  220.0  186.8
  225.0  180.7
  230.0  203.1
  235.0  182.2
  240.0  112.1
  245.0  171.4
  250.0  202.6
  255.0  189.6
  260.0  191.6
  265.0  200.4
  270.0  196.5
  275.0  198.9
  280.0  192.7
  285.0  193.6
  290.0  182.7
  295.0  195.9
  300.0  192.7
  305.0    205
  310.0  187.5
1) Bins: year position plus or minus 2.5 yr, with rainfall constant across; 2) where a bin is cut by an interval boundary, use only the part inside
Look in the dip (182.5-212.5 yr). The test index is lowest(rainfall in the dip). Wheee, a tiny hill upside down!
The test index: 176.5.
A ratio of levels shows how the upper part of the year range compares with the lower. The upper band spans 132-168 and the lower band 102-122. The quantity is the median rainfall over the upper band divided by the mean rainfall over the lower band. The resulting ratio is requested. 0.926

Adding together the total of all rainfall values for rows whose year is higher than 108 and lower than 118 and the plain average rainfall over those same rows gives 632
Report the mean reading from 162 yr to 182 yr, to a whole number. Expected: 189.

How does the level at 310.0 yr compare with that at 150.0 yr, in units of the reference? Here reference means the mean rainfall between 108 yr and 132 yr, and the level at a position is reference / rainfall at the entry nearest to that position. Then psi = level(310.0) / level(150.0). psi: 1.03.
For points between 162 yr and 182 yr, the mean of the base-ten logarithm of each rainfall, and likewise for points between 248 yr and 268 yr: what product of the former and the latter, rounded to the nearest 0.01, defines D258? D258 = 5.22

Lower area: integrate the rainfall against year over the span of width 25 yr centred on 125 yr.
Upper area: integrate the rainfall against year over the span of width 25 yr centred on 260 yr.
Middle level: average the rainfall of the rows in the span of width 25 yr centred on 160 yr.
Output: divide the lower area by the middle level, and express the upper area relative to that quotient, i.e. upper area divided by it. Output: 186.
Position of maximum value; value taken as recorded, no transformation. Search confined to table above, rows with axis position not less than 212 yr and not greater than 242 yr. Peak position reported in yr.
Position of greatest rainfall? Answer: 230.0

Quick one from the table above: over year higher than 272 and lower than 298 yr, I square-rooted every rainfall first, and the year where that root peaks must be 275.0 yr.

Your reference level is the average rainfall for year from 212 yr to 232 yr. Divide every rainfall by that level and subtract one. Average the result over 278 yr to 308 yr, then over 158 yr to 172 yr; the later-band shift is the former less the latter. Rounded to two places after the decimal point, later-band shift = 0.02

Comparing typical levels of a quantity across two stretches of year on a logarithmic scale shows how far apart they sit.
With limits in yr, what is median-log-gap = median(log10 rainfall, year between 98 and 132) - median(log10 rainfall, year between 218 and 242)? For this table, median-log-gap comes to 0.06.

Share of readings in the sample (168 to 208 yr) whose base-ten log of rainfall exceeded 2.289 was 0.25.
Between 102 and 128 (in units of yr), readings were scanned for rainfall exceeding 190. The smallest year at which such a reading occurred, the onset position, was 105.0 yr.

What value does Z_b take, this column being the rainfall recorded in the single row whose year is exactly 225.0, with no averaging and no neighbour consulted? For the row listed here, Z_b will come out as 180.7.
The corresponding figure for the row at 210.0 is 190.8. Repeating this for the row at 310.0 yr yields 187.5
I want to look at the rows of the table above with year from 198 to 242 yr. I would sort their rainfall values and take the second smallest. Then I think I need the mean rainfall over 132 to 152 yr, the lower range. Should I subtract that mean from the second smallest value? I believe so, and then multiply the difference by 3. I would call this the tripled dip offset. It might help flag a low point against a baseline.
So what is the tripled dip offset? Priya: -66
